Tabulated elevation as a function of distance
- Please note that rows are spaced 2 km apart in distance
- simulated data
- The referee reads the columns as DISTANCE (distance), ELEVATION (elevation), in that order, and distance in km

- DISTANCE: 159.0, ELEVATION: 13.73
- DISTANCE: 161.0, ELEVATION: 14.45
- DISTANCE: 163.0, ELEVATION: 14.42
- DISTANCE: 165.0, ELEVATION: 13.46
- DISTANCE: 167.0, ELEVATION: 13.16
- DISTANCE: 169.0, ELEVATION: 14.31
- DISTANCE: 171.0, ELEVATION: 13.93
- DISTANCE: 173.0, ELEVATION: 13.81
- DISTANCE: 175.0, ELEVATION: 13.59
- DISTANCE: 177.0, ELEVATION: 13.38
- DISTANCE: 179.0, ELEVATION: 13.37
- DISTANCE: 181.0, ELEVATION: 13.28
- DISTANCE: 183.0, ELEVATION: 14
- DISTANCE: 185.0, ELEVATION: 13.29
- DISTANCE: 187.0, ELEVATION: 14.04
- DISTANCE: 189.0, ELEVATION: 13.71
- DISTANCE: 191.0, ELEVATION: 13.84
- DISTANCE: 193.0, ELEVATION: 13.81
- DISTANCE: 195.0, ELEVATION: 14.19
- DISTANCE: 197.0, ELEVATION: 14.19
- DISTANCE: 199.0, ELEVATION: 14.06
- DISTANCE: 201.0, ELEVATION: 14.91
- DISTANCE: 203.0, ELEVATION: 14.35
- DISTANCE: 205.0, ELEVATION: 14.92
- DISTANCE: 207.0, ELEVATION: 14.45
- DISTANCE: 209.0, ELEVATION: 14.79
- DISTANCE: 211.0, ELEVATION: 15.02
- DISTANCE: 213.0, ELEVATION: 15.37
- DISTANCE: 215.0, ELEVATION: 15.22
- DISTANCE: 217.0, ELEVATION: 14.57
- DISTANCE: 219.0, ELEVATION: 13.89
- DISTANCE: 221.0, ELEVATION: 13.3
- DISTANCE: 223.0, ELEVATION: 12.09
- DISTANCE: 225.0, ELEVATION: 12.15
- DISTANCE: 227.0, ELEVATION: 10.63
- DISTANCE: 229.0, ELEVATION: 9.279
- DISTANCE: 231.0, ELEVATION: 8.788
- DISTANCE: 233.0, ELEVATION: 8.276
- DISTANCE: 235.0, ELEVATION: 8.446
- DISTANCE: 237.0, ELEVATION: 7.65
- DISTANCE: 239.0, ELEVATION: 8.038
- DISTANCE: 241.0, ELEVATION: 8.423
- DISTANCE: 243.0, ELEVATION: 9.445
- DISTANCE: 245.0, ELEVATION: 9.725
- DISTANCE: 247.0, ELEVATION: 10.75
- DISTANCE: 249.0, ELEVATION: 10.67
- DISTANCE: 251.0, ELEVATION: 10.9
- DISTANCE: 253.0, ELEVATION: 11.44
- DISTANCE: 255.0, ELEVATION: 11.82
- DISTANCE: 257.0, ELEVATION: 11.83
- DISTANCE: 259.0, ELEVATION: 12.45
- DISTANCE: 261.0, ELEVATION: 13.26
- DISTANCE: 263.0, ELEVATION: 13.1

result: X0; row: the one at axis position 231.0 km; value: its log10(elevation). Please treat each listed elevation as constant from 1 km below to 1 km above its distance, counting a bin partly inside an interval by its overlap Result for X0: 0.94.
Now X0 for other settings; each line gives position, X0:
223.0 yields 1.08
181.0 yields 1.12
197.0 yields 1.15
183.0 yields 1.15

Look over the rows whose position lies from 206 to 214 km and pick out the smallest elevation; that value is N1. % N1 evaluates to 14.45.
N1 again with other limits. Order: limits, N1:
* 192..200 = 13.81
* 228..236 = 8.276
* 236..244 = 7.65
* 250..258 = 10.9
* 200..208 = 14.35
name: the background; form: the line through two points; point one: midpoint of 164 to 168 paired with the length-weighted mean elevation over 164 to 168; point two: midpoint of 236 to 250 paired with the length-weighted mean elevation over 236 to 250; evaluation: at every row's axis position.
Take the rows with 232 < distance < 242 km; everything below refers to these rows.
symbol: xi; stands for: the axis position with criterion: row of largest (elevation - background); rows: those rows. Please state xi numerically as 241.0 km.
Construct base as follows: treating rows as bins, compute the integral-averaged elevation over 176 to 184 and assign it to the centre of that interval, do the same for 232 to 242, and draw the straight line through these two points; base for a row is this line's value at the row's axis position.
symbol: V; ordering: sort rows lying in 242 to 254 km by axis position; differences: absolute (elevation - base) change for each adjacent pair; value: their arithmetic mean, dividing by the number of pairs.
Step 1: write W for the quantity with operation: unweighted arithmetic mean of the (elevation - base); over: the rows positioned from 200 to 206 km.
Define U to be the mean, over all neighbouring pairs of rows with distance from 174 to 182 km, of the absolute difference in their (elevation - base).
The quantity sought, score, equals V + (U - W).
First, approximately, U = 0.10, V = 0.59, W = 3.4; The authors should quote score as -3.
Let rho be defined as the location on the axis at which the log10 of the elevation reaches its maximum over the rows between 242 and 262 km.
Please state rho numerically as 261.0 km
